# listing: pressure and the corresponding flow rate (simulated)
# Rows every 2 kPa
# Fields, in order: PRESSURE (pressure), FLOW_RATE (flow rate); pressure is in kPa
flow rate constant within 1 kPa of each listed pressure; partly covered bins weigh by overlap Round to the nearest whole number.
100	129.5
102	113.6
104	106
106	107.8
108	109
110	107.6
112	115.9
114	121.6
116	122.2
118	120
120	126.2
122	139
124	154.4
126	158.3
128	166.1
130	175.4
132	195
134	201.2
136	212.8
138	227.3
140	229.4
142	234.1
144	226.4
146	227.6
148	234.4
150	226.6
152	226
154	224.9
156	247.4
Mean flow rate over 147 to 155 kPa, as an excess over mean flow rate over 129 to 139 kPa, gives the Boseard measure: 26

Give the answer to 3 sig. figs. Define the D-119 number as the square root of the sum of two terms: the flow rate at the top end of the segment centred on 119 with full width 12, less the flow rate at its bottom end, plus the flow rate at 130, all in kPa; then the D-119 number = 14.4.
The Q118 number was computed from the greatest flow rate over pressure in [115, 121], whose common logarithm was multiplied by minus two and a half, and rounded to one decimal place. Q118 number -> -5.3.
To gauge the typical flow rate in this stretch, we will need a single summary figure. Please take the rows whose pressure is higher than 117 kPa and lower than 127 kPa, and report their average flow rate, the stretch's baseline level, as 140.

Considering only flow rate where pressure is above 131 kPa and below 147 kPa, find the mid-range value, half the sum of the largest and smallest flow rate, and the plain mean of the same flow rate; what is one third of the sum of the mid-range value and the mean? 145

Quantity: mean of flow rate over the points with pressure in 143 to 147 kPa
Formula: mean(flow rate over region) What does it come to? 227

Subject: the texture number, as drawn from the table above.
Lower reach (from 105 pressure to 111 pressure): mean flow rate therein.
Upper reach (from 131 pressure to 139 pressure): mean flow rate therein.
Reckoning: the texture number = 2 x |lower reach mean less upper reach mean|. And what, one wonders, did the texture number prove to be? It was 202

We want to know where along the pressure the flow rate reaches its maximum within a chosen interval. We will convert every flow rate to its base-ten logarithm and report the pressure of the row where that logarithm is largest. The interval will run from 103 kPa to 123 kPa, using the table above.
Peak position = 122 kPa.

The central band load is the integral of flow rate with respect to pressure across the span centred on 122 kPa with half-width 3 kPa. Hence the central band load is 839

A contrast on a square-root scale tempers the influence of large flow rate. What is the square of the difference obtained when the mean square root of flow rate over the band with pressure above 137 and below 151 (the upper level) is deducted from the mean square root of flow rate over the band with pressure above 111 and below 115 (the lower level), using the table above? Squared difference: 18.1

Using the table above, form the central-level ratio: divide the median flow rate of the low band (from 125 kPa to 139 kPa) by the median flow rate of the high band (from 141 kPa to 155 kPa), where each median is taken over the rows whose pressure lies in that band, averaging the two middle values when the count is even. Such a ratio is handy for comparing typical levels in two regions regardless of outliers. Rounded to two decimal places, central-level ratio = 0.86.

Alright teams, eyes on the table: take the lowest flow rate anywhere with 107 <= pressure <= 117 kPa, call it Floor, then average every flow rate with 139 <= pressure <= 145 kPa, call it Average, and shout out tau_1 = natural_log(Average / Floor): 0.76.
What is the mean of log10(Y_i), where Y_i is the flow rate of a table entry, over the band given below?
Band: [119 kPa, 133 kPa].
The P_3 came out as 2.20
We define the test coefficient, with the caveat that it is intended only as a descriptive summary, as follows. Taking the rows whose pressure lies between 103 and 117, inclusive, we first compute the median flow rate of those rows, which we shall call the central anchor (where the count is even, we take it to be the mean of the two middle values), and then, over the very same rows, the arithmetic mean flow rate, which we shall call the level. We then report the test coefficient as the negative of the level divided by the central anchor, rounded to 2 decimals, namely -1.04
